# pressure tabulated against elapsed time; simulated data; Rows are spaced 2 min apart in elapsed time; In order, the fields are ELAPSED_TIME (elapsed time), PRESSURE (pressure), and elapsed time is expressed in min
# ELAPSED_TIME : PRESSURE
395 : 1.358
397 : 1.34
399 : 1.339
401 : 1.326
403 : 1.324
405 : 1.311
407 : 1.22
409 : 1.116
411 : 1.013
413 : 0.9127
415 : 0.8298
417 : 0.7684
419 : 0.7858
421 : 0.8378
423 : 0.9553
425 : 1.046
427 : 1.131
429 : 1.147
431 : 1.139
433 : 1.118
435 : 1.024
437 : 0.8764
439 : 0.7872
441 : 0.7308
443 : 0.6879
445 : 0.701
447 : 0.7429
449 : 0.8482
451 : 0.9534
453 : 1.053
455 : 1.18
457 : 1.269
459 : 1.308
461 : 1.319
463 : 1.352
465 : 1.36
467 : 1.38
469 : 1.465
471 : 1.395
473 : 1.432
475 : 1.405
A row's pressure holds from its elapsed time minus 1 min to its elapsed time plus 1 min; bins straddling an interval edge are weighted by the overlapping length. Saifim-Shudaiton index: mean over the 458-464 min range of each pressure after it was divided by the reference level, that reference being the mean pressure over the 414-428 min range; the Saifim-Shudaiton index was 1.46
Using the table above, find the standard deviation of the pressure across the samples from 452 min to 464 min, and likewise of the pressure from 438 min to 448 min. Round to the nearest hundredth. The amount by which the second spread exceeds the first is -0.07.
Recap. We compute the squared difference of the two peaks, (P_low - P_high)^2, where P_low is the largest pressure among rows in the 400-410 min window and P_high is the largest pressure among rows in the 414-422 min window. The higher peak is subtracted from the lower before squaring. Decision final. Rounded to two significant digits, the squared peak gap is 0.24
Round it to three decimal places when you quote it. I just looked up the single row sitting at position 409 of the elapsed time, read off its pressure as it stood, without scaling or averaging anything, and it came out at 1.116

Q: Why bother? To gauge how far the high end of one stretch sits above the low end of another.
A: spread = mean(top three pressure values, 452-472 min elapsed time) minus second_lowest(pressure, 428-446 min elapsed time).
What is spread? 0.7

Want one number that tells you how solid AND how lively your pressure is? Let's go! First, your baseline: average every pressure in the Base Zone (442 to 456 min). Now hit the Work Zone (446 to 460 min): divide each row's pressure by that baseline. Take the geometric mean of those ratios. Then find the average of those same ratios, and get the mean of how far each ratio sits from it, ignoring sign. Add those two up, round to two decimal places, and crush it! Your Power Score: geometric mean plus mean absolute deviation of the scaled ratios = 1.37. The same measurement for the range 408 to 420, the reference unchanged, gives 1.14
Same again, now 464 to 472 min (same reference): 1.63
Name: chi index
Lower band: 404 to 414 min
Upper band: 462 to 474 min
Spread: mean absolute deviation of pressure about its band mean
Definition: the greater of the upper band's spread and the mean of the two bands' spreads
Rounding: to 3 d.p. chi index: 0.078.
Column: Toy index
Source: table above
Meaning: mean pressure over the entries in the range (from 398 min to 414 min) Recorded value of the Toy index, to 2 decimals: 1.20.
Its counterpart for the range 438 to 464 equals 0.99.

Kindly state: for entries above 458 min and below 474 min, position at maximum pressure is 469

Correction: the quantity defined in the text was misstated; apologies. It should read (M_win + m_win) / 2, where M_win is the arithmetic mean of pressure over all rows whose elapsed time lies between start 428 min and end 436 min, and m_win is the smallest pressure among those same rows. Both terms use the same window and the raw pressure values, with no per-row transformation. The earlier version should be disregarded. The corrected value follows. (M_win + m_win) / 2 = 1.1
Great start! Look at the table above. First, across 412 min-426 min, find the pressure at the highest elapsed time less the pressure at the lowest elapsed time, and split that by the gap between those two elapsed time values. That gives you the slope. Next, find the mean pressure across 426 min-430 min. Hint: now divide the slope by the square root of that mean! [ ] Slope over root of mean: 0.010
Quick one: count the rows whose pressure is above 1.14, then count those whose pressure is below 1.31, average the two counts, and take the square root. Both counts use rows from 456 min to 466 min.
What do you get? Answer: 1.87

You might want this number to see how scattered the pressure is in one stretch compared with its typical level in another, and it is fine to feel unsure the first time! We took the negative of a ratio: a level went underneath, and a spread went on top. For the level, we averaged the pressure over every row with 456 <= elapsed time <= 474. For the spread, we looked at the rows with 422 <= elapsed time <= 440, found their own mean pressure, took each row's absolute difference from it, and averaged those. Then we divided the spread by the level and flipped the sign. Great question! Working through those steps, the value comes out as -0.07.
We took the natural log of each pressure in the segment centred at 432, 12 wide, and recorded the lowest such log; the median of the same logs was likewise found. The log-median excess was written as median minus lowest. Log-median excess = 0.25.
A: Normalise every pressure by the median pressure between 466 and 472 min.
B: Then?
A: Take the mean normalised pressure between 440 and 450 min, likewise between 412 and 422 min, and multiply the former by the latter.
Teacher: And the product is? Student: 0.315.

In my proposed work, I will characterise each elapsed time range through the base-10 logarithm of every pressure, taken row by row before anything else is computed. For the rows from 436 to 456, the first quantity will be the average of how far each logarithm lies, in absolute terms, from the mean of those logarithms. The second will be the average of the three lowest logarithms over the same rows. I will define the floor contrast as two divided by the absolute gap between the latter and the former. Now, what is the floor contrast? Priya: 9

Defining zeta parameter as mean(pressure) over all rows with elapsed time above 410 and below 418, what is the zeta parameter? 0.88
